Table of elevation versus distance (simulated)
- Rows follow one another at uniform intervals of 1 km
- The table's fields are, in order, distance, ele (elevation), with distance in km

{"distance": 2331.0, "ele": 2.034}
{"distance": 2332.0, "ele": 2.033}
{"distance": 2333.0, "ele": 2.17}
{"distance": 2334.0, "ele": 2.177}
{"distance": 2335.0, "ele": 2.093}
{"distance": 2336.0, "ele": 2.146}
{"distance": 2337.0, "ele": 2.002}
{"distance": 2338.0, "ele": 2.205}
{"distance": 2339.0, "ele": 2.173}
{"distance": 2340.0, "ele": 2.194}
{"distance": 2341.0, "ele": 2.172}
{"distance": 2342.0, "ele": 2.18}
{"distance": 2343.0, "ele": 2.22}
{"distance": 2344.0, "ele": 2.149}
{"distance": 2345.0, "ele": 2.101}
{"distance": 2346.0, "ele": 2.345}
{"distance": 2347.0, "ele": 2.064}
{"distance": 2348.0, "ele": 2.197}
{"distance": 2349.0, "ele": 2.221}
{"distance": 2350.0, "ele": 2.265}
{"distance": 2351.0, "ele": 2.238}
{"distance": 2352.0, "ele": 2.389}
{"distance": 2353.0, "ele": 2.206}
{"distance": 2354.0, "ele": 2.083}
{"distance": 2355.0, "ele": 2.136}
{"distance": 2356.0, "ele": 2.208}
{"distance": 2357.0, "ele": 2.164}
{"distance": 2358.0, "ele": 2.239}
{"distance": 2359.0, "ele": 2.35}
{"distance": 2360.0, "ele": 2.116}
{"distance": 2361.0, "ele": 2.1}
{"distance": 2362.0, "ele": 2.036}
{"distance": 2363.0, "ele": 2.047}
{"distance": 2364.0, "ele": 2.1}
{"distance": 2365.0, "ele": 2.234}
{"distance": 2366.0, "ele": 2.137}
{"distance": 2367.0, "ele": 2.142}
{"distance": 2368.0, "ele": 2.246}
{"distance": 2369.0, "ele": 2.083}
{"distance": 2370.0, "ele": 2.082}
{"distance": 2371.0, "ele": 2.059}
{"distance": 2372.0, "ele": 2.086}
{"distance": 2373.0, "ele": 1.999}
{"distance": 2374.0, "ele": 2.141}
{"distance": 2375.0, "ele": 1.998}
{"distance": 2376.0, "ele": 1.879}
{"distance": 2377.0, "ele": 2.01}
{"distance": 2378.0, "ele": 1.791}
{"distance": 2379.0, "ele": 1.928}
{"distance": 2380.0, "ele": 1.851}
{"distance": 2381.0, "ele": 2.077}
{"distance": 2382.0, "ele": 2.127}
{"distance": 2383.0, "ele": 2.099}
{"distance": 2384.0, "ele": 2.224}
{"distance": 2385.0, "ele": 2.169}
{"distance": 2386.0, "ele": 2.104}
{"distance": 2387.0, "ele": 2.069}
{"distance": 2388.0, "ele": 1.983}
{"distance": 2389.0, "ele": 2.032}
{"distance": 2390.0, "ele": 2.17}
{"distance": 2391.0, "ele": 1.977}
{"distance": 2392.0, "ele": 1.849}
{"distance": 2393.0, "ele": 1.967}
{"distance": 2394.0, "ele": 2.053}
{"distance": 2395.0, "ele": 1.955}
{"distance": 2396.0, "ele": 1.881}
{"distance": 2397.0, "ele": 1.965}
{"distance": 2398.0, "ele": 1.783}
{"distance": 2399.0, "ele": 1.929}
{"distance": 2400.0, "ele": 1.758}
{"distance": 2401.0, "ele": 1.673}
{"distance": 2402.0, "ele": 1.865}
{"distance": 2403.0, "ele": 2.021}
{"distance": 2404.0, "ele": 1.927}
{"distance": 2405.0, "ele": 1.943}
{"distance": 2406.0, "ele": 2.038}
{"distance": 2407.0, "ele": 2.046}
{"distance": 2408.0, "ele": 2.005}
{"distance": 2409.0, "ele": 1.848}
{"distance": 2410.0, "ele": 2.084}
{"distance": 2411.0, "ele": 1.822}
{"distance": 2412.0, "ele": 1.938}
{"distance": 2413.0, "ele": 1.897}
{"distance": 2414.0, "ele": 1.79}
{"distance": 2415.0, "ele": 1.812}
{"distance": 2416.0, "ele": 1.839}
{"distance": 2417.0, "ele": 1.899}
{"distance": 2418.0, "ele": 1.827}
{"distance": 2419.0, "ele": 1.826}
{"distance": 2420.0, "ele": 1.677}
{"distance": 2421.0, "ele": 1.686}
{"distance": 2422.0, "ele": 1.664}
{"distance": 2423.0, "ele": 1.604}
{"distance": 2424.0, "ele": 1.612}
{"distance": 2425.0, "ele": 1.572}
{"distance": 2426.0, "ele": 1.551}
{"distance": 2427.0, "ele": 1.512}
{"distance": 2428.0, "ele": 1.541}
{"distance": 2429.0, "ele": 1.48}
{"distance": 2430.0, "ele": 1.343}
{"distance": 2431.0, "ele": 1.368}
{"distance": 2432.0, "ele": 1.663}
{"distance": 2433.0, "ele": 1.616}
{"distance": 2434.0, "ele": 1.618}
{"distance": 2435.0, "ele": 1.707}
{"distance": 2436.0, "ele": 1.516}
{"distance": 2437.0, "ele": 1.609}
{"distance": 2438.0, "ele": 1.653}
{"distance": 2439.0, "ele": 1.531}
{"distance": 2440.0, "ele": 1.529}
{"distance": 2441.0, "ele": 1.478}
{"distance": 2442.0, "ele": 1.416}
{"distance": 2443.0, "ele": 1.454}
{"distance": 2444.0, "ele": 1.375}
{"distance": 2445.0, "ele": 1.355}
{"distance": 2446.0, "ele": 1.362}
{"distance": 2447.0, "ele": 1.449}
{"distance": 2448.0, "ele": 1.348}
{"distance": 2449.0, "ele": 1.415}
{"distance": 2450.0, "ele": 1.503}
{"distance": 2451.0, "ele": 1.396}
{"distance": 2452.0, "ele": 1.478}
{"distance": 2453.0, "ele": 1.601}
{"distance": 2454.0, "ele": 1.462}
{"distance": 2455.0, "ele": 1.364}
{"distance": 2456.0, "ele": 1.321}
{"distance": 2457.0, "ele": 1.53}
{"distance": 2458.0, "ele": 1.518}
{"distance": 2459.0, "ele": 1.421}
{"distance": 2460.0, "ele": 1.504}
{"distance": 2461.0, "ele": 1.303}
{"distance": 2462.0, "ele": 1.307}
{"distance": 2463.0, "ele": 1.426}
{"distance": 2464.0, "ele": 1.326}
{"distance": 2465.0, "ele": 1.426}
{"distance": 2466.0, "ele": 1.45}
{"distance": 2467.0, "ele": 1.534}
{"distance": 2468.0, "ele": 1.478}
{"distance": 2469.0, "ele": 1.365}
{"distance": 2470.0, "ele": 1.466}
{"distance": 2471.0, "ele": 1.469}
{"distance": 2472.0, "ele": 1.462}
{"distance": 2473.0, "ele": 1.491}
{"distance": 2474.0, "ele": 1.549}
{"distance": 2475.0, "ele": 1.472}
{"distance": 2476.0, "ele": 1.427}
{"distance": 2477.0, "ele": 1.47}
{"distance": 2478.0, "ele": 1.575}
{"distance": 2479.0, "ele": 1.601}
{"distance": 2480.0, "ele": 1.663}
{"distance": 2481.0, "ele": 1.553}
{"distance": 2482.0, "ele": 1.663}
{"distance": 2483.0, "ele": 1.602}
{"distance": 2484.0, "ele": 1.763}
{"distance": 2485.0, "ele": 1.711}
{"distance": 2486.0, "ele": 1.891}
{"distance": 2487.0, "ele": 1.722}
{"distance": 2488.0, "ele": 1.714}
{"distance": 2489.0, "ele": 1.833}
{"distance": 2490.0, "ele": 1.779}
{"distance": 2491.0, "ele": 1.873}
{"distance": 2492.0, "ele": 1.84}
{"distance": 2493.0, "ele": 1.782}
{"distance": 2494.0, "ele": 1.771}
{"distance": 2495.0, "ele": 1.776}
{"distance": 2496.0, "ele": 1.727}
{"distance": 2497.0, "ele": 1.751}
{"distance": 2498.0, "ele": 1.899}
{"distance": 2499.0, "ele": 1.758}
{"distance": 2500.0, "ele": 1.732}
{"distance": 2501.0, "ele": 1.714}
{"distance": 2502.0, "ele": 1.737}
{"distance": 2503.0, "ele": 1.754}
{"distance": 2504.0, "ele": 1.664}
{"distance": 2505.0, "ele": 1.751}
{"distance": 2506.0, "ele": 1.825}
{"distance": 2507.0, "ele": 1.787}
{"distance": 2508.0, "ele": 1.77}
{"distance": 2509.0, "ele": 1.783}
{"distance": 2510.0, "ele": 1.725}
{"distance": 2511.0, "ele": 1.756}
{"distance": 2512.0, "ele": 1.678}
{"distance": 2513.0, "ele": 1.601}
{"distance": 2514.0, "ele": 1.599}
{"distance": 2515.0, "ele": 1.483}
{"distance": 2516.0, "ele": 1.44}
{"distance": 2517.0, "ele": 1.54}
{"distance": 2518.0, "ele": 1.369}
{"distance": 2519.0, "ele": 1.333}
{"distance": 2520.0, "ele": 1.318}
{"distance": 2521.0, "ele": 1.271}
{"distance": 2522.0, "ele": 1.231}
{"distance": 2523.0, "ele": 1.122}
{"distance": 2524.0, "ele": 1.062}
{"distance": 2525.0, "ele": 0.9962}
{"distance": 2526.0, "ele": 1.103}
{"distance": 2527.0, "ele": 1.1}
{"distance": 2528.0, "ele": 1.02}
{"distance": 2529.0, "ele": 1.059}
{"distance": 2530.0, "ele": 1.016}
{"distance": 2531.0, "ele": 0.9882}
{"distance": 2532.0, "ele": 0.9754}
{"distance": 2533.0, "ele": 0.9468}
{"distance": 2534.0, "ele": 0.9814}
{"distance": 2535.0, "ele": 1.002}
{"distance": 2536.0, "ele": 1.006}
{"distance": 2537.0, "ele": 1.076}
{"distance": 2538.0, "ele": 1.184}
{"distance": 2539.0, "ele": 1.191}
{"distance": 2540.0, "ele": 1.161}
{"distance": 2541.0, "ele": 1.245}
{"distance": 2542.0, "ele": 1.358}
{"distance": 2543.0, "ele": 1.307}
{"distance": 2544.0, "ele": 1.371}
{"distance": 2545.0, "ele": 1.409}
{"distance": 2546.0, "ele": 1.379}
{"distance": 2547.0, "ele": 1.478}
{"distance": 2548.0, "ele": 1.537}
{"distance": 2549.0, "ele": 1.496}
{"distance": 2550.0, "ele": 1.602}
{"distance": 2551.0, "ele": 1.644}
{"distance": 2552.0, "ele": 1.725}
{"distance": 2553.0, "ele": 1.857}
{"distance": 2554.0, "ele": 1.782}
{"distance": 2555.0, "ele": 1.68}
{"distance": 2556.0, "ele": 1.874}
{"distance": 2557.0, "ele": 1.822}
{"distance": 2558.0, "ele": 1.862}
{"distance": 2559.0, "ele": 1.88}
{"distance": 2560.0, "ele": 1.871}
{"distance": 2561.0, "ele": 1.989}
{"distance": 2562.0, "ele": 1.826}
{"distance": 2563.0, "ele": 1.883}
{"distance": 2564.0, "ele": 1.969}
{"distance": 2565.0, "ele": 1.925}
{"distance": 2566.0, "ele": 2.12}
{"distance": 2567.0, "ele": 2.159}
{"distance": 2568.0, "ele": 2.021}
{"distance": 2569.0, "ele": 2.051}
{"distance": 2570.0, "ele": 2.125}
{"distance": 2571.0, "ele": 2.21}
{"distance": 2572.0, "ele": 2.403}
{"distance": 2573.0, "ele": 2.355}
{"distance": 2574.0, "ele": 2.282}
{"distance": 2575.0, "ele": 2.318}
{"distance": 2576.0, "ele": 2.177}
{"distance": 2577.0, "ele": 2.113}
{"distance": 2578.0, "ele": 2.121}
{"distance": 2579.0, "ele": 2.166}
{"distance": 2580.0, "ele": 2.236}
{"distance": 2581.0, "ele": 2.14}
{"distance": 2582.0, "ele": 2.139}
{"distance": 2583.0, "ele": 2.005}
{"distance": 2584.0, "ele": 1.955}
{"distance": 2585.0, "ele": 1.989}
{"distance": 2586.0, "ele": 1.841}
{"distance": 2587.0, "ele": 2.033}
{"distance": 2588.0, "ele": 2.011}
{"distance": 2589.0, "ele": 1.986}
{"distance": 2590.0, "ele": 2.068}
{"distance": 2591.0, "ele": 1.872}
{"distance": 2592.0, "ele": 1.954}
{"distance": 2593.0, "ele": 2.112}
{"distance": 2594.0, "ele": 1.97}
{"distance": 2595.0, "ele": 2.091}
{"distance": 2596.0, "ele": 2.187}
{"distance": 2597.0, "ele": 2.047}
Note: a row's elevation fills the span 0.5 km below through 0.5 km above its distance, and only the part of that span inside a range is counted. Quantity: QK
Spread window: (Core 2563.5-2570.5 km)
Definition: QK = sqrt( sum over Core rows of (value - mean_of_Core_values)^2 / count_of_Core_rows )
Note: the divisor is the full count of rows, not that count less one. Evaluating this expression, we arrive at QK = 0.08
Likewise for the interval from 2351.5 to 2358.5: 0.09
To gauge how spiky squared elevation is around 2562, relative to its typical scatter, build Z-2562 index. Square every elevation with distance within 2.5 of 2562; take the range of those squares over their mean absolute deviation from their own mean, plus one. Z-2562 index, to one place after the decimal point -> 3.8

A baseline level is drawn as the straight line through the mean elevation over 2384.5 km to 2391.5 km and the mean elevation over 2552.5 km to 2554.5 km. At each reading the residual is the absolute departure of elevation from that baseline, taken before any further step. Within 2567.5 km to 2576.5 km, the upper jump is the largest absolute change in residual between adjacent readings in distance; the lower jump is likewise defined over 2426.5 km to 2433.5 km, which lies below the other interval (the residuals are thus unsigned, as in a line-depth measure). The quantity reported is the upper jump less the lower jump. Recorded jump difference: -0.10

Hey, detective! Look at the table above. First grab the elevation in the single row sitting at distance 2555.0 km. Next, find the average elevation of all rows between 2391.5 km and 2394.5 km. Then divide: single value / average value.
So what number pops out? 0.86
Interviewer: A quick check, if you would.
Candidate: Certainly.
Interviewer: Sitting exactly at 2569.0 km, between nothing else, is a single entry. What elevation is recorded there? 2.051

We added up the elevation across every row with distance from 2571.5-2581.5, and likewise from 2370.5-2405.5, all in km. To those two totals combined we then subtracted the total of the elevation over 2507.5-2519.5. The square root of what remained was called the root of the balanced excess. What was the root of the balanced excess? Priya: 8.5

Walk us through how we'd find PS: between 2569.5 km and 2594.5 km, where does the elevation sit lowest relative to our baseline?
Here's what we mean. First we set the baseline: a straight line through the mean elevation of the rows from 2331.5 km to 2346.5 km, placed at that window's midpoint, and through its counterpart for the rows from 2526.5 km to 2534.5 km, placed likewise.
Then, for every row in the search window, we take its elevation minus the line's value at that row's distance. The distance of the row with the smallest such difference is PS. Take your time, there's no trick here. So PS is 2586.0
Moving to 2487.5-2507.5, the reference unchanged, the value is 2488.0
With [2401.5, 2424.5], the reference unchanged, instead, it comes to 2423.0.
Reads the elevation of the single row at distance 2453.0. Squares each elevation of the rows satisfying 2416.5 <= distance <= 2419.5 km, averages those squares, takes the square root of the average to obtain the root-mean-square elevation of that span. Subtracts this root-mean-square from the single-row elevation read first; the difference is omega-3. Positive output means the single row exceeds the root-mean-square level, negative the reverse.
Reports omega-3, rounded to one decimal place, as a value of -0.2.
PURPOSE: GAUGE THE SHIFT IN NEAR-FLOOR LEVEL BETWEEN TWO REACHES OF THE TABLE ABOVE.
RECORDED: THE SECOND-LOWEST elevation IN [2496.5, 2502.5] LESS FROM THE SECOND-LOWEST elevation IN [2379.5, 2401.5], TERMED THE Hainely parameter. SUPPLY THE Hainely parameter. 0.03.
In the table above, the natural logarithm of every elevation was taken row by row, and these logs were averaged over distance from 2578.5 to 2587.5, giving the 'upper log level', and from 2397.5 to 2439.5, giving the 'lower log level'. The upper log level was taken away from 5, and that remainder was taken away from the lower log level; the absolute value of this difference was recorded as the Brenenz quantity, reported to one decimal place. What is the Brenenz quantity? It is 3.7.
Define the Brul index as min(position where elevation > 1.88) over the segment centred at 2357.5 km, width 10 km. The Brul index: 2353.0 km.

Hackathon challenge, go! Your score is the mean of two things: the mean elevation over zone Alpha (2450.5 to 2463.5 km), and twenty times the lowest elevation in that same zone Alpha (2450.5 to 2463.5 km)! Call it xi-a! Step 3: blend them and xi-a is 13.7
